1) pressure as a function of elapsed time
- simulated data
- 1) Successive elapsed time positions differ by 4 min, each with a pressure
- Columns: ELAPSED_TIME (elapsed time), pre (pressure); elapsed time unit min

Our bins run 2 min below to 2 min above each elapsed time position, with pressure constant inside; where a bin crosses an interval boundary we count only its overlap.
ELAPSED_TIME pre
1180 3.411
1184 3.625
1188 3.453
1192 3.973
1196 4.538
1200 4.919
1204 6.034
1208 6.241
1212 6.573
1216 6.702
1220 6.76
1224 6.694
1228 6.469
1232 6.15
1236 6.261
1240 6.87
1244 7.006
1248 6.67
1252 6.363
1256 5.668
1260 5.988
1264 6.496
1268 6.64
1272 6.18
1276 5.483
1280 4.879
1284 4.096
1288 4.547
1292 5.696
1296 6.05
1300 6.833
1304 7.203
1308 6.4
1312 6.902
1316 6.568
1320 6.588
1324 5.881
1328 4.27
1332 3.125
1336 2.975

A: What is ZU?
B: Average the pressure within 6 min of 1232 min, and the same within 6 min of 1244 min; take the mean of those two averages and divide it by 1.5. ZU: 4.4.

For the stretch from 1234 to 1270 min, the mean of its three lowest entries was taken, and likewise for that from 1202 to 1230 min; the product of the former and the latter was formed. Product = 37.3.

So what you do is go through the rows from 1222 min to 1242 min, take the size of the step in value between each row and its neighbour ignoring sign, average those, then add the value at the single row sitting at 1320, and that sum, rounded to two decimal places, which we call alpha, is 6.90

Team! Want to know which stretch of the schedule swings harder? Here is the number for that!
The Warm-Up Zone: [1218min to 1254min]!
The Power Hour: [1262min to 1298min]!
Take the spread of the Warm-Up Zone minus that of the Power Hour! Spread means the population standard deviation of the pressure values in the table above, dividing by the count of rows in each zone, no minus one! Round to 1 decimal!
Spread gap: -0.6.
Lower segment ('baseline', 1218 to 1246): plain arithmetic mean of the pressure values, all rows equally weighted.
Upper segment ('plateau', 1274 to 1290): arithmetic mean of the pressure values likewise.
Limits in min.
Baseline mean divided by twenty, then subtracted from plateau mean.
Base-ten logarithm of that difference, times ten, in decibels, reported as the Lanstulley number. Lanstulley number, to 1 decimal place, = 6.5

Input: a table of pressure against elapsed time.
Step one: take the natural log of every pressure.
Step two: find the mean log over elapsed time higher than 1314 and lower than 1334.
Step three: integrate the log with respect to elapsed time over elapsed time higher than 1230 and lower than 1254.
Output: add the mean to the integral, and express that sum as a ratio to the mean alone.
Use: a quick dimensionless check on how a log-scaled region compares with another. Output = 29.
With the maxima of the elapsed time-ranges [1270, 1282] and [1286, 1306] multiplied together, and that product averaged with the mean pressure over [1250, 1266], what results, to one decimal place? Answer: 25.3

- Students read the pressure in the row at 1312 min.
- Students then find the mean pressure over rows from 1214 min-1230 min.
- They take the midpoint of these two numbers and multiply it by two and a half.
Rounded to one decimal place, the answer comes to 16.9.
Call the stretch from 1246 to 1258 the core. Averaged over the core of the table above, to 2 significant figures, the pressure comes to 6.2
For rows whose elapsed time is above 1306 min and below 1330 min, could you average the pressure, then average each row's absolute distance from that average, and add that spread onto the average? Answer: 6.79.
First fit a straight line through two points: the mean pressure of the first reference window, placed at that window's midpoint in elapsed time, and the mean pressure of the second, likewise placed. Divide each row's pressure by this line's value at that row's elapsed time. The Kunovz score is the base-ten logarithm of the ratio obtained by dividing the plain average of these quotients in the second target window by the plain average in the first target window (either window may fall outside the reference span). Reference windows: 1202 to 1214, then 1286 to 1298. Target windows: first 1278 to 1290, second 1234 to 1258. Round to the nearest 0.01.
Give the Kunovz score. 0.13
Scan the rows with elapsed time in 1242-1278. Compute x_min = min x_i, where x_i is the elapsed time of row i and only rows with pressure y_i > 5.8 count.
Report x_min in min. 1244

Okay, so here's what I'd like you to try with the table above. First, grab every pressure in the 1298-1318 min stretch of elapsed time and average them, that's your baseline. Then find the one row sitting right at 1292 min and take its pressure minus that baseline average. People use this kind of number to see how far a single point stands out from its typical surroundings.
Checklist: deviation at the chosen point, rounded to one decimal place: -1.1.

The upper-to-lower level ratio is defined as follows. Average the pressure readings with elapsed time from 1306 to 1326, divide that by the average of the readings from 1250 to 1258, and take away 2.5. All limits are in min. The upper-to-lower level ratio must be -1.42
